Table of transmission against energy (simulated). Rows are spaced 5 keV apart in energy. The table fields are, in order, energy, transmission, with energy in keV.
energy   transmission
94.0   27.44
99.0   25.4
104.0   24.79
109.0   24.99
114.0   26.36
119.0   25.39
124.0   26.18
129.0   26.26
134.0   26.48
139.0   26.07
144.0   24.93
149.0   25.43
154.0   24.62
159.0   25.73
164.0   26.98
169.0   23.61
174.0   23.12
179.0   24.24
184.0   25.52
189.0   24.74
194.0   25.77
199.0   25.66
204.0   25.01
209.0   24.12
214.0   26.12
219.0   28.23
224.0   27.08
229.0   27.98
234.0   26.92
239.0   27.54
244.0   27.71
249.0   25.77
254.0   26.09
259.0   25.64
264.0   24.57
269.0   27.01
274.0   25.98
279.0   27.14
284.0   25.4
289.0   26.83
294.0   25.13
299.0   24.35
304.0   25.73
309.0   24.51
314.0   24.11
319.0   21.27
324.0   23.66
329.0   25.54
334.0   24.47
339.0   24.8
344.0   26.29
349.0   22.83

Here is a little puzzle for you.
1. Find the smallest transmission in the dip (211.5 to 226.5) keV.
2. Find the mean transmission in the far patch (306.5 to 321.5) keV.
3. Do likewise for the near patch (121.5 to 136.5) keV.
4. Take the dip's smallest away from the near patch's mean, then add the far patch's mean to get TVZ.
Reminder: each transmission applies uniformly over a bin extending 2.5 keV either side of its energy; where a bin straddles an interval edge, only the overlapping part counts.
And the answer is 23.5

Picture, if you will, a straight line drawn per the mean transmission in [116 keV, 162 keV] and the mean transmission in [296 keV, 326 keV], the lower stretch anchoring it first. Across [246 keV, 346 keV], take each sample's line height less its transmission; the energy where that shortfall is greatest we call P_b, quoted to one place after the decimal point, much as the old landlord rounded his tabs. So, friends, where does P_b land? 319.0 keV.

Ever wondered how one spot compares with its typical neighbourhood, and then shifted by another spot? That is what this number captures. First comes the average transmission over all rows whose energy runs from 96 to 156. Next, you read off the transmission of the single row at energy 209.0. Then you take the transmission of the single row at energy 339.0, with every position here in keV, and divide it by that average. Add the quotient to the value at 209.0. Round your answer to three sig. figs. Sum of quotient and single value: 25.1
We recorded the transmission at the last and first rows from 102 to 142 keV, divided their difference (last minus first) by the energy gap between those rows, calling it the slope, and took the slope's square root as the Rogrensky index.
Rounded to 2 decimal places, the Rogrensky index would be 0.19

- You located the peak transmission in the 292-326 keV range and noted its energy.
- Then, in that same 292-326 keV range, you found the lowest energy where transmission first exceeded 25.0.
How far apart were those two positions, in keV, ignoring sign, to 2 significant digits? 10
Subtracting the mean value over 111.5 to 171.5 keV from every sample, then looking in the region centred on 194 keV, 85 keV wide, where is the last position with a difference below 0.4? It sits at 209.0 keV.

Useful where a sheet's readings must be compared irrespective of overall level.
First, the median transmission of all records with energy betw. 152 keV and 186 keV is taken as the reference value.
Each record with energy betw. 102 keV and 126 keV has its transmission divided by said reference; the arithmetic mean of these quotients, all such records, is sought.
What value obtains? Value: 1.04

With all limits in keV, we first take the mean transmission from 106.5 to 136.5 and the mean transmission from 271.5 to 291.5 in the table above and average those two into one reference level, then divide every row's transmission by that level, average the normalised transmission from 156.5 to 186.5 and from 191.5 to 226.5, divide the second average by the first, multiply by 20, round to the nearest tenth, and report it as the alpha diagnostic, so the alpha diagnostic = 20.9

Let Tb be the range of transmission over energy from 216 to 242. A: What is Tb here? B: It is 1.3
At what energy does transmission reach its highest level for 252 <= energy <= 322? 279.0 keV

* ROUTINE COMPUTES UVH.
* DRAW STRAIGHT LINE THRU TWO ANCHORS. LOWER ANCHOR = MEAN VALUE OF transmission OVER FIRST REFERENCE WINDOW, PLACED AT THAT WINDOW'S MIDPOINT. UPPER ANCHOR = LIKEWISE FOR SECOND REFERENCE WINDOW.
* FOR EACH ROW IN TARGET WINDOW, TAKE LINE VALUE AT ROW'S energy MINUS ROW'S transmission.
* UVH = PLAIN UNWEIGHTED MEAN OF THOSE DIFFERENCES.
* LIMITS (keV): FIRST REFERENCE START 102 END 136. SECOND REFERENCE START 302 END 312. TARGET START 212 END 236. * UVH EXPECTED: -1.9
